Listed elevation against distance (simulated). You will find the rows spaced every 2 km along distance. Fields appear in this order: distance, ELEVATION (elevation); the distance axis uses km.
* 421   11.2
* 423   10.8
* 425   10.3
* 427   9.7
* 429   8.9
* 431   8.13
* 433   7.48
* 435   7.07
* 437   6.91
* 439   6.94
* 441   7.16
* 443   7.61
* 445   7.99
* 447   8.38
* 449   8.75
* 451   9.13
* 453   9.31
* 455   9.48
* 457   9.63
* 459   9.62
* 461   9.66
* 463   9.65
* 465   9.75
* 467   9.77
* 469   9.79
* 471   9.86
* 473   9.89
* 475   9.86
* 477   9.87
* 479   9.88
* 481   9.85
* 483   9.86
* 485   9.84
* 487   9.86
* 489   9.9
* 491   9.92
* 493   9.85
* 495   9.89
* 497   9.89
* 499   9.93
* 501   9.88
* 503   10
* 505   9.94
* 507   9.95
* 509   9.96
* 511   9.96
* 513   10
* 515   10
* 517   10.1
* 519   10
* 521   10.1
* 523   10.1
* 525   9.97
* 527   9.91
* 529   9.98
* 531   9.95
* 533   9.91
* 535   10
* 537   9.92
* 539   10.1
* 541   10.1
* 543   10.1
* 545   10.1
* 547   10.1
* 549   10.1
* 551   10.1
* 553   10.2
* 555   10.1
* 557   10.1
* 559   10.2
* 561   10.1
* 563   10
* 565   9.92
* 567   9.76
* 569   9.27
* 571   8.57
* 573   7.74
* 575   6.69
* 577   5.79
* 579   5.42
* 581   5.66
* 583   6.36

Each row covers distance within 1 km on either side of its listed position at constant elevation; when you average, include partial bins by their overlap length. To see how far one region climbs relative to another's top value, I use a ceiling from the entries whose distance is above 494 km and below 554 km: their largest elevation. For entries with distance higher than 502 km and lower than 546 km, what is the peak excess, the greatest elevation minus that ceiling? -0.10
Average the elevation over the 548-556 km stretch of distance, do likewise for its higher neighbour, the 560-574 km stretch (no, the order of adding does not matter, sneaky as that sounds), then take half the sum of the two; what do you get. 9.7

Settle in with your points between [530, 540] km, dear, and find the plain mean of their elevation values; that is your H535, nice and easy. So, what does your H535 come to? 9.98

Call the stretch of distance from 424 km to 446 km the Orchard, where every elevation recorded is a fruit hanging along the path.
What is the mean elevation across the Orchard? 8.0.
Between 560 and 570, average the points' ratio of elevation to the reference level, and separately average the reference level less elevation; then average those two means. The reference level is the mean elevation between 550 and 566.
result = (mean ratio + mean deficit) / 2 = 0.63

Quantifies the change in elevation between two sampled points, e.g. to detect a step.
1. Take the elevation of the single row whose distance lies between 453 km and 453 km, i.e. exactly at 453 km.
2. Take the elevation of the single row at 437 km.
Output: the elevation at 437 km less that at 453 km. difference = -2.4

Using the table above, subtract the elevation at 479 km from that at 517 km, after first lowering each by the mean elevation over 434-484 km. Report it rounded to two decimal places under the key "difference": 0.22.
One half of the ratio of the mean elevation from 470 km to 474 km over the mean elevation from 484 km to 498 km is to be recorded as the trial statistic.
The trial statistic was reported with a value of 0.50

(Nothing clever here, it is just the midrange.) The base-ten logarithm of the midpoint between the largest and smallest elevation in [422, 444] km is 0.95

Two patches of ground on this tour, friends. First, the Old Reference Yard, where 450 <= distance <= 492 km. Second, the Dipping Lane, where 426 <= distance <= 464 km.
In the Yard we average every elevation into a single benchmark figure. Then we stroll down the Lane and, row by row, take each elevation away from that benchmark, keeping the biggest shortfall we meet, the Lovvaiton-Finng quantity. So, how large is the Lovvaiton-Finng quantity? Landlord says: 2.8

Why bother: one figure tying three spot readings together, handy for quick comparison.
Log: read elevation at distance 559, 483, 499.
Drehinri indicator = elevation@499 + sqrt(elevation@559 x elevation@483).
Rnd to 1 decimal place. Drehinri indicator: 20.0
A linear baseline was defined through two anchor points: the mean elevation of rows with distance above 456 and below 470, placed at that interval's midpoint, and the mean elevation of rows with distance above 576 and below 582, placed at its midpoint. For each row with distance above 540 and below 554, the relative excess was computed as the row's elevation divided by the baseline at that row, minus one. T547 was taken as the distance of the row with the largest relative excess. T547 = 553 km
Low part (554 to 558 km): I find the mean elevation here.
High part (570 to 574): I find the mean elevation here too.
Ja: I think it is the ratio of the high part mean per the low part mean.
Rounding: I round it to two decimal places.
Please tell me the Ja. 0.81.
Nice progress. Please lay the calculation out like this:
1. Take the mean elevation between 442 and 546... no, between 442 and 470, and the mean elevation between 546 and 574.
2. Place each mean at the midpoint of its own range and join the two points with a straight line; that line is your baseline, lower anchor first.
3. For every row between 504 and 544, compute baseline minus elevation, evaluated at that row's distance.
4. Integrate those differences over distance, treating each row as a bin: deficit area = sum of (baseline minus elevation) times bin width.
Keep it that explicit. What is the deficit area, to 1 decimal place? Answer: -18.4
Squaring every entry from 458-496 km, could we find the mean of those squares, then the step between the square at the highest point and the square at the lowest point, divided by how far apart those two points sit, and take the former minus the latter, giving 96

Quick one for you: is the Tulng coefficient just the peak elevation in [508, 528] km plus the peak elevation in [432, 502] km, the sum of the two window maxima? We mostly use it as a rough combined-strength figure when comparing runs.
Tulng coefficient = 20.03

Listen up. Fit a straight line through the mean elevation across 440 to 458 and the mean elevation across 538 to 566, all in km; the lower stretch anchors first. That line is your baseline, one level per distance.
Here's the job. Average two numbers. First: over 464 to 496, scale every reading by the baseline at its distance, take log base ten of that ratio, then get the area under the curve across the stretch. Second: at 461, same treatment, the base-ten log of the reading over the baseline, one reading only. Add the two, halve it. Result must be 0.61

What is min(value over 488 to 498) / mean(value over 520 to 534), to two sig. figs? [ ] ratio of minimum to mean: 0.99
